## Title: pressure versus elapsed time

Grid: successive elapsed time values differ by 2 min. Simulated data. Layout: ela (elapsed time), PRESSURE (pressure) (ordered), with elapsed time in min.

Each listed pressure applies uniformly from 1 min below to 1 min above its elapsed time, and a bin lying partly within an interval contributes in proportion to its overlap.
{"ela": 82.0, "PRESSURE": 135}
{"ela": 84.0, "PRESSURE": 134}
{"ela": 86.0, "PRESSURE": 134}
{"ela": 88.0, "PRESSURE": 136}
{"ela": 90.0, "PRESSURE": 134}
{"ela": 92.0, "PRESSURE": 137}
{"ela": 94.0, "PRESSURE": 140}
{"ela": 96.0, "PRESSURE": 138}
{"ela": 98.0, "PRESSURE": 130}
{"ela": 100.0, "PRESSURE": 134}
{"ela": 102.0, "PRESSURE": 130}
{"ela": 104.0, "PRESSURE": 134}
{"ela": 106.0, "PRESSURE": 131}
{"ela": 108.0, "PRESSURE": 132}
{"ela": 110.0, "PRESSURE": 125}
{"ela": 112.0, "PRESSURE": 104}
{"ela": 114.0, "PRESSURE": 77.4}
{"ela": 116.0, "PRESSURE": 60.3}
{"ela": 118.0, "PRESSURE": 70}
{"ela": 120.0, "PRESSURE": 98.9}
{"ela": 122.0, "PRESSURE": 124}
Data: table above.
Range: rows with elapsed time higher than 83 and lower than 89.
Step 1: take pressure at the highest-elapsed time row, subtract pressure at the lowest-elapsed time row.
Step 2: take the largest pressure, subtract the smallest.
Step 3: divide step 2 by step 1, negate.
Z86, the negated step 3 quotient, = -1.00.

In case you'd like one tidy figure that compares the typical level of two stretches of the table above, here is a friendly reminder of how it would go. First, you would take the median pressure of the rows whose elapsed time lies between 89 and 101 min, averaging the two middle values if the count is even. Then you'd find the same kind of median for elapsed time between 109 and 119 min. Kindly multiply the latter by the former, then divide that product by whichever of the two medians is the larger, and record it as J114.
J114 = 77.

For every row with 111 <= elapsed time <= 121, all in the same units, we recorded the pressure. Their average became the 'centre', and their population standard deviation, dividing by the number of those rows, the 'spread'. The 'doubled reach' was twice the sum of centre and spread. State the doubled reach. 198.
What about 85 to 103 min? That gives 276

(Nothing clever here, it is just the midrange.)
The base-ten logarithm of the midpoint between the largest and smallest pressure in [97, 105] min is 2.12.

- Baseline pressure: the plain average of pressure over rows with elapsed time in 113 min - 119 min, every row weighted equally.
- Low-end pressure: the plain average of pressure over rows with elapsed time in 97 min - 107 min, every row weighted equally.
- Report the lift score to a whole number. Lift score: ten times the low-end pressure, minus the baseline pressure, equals 1249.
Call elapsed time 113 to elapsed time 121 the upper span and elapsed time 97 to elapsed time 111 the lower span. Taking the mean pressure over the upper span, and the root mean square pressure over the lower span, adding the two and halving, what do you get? 104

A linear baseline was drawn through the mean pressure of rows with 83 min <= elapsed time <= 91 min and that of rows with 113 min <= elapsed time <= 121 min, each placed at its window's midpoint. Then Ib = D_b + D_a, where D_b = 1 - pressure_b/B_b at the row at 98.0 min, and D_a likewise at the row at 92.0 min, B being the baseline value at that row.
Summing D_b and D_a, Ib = -0.24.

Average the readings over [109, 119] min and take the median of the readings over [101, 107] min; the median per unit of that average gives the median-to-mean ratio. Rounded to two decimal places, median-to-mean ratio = 1.50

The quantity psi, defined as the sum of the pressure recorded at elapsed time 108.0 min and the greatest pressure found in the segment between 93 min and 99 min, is 272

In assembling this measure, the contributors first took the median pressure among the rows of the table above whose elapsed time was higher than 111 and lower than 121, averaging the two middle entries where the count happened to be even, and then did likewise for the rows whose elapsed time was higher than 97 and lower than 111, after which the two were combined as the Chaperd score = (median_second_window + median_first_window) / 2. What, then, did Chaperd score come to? 104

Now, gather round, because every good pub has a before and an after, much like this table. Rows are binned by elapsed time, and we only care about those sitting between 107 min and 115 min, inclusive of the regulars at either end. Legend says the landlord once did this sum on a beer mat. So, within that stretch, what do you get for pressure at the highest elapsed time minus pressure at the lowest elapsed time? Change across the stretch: -54.6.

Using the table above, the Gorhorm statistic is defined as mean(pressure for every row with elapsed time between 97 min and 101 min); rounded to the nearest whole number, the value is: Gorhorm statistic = 132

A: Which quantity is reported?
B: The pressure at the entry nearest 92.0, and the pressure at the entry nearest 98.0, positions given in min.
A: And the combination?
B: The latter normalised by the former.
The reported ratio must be 0.95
